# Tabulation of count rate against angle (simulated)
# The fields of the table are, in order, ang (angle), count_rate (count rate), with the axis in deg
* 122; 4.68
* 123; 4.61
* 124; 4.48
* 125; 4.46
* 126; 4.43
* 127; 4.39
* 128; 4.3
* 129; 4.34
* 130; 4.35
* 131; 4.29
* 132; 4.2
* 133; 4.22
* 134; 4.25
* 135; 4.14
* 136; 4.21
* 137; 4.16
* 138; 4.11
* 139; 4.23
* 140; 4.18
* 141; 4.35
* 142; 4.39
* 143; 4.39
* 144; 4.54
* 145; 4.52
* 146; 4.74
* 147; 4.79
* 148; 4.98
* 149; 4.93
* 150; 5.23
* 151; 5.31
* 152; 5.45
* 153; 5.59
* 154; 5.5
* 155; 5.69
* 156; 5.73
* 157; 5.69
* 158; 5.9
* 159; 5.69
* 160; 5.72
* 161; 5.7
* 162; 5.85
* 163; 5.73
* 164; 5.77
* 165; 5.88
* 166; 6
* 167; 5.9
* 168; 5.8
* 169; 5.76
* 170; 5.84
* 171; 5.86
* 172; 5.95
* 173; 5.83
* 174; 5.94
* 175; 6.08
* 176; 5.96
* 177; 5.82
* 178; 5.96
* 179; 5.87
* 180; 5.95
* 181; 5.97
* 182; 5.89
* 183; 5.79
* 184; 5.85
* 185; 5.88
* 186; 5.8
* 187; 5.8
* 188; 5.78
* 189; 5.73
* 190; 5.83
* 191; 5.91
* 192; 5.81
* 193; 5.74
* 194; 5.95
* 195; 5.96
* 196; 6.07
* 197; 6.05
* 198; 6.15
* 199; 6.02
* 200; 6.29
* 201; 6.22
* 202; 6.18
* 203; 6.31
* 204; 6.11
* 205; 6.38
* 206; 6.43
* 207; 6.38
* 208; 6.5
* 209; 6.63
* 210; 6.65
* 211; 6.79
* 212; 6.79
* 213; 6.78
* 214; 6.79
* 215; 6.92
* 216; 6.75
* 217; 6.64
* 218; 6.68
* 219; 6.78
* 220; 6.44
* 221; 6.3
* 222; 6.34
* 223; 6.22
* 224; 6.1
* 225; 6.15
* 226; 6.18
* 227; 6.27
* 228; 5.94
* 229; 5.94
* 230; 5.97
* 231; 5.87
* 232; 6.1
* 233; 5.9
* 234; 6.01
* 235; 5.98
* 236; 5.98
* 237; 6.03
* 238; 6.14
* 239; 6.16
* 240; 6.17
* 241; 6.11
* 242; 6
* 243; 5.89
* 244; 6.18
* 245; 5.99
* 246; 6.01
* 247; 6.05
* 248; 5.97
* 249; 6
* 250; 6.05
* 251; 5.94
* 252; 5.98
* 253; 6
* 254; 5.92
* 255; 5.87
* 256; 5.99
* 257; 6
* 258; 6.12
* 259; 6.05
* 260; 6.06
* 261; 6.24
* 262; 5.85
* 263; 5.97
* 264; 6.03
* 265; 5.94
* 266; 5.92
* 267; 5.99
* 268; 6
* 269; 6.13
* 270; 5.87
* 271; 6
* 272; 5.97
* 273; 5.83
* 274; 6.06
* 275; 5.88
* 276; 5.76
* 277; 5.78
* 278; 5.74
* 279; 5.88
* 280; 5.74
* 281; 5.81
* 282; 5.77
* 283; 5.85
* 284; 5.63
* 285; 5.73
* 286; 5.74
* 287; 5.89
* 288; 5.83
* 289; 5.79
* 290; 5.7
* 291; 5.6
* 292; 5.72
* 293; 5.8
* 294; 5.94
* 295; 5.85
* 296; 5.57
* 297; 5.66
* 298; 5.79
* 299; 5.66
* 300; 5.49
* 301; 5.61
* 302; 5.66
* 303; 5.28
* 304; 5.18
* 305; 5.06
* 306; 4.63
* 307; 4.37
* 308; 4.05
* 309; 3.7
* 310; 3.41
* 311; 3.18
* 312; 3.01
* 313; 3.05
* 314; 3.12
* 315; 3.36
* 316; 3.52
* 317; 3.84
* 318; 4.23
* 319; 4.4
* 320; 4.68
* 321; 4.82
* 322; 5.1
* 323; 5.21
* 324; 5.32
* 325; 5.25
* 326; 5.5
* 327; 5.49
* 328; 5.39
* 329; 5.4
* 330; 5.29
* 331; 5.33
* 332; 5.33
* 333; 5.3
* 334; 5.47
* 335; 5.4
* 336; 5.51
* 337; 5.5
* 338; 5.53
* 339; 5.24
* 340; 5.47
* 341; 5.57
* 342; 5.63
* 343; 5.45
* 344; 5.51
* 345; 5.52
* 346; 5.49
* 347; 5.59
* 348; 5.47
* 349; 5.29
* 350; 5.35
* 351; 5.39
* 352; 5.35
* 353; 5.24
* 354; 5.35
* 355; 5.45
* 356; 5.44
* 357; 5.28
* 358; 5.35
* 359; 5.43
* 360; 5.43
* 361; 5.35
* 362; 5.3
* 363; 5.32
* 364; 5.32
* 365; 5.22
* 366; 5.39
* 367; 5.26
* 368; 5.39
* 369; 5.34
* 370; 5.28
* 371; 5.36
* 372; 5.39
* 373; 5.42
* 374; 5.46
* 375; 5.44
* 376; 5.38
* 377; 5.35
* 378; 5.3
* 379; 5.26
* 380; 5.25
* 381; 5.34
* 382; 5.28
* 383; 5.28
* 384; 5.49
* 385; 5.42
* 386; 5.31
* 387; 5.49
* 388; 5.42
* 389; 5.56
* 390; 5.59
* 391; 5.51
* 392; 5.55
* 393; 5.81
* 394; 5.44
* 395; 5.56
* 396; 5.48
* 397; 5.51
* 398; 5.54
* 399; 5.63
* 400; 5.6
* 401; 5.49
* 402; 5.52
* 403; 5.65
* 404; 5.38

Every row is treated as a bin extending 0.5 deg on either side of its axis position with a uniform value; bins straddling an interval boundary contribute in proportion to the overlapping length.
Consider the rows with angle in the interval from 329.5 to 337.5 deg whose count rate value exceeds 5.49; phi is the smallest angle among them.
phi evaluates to 336 deg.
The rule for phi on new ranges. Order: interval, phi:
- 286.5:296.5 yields 287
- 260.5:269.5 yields 261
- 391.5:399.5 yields 392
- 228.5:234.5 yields 229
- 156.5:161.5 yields 157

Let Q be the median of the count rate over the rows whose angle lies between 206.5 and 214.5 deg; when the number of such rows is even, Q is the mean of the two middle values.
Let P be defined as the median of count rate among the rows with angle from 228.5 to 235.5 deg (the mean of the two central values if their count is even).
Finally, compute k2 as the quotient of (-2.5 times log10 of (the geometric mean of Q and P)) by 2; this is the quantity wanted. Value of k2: -1.00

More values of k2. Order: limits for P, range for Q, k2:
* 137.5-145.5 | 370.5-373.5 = -0.86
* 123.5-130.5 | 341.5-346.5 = -0.86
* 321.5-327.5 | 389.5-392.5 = -0.92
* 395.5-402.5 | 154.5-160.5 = -0.94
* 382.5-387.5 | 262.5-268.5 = -0.94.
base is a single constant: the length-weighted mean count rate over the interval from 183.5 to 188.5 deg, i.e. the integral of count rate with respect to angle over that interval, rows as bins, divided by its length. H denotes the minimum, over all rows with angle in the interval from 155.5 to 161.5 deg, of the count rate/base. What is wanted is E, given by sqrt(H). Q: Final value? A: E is 0.99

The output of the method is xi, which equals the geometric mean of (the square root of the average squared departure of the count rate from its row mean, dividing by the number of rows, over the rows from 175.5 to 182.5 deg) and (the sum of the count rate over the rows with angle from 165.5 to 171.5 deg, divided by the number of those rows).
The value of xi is 0.56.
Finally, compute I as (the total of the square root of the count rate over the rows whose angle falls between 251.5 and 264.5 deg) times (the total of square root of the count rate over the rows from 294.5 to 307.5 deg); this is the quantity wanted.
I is 959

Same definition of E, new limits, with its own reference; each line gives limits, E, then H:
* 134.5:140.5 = 0.84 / 0.71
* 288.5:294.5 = 0.98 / 0.96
